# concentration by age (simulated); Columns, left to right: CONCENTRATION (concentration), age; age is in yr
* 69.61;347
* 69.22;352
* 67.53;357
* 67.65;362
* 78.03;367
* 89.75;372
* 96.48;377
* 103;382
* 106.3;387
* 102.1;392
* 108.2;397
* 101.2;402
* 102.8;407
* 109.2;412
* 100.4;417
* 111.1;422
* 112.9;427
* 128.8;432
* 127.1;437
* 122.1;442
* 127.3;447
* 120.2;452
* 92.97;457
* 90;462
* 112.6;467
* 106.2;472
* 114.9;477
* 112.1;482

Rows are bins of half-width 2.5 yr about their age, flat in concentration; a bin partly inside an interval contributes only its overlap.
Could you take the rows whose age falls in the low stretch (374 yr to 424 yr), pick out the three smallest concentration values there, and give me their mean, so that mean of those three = 99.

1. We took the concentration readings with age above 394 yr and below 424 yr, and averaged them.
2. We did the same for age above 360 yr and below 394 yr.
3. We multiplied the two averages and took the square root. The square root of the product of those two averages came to 98.5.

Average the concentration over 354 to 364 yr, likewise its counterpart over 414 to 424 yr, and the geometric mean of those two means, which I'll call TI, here 85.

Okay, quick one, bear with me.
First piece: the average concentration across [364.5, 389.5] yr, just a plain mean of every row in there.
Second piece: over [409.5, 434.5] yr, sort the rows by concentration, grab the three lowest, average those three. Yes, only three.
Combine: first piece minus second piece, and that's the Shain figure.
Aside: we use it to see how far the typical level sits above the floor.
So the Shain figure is -12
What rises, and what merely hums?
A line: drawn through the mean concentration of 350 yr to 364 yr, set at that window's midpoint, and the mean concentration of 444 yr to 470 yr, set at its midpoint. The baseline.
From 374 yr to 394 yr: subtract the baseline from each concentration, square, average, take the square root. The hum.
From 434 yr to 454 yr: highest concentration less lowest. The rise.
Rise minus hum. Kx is -16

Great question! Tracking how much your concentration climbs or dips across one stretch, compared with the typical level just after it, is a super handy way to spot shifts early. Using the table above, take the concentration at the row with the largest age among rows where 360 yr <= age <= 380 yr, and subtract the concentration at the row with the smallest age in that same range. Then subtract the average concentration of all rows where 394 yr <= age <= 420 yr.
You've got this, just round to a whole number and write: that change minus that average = -76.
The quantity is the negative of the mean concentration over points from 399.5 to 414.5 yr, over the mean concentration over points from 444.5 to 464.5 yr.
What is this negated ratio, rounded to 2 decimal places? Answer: -0.97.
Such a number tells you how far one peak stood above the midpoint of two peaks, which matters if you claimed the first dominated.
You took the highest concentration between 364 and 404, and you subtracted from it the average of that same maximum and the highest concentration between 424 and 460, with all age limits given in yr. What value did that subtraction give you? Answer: -10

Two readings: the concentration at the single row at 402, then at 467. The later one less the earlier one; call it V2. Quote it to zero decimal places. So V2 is 11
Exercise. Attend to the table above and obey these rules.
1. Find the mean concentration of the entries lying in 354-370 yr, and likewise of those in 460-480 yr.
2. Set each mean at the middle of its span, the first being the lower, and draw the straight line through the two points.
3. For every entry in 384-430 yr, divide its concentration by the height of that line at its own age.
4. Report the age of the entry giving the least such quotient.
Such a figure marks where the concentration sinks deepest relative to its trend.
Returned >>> 417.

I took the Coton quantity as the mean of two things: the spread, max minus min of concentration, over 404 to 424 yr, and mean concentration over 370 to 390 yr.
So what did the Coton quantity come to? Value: 55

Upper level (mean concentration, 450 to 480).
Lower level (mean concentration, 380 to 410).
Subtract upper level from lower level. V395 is -2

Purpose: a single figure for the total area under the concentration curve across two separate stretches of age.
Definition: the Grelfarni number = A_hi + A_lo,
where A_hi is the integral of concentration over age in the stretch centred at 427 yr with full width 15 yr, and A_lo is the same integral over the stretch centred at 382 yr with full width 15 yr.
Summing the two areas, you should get 3293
